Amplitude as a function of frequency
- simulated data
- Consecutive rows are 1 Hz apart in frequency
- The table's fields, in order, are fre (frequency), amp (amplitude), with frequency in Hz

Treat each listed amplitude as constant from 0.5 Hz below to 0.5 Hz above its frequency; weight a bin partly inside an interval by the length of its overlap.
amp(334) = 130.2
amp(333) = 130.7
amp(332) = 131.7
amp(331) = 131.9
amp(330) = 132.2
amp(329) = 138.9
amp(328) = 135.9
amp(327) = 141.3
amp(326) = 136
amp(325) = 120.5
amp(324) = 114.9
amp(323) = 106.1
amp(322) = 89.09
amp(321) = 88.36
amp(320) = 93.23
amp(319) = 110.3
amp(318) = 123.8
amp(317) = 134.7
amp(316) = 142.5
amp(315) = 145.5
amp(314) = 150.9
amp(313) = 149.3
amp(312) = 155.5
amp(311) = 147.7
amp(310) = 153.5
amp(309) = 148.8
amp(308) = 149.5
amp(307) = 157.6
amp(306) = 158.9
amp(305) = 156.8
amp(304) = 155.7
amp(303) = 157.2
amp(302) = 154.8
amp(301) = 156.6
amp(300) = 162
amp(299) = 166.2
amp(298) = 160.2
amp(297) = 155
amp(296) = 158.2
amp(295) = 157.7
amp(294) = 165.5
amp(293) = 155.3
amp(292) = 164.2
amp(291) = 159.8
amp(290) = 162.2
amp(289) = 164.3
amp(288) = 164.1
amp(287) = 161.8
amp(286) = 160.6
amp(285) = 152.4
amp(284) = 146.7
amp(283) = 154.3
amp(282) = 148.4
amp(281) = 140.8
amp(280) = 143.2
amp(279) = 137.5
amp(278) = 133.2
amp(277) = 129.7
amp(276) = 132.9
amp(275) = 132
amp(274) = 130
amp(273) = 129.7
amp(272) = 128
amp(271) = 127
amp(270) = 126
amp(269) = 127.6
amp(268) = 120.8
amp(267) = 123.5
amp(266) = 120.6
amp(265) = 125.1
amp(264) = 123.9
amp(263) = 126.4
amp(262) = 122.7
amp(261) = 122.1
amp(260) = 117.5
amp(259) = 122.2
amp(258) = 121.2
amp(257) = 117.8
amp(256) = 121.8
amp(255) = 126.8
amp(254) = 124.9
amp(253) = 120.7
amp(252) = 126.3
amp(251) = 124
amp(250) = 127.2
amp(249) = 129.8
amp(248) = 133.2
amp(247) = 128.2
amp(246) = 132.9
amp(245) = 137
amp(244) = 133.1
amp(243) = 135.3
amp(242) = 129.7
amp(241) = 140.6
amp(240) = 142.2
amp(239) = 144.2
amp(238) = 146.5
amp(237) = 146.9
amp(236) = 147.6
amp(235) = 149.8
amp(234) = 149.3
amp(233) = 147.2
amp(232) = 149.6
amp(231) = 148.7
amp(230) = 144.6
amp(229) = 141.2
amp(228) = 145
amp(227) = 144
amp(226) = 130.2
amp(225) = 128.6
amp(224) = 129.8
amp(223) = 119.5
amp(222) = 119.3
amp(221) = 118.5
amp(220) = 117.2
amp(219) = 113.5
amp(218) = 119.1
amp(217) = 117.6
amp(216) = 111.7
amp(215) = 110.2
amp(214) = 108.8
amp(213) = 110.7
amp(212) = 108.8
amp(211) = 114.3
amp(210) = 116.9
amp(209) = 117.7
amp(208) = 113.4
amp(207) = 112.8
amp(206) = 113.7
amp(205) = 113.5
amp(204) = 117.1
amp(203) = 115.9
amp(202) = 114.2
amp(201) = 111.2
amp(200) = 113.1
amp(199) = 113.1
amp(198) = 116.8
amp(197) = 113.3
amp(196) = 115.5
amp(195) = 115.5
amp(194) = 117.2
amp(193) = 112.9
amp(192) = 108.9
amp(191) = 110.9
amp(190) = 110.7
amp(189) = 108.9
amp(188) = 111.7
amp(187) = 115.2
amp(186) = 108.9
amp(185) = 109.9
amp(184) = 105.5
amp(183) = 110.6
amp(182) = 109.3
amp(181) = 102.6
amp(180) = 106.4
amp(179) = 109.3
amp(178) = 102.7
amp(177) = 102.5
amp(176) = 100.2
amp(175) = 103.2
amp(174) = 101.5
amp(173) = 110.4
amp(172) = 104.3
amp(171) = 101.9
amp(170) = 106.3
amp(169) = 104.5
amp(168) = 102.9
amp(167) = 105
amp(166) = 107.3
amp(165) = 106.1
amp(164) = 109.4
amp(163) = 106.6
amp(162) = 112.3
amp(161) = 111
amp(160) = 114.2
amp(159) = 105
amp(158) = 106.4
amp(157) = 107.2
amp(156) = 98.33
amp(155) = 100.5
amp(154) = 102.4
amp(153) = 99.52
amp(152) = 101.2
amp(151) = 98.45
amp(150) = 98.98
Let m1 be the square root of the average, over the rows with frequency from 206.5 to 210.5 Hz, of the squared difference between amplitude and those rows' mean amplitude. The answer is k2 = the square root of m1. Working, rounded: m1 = 2.1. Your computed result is 1.46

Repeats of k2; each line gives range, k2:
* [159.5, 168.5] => 1.86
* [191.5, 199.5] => 1.59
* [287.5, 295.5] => 1.85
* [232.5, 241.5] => 1.71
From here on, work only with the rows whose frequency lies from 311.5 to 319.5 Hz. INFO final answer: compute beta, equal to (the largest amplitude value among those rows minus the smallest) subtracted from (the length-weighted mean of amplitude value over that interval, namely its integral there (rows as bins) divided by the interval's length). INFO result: 94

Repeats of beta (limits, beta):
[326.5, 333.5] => 124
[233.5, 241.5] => 137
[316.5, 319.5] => 99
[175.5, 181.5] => 95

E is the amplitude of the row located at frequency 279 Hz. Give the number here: 137.5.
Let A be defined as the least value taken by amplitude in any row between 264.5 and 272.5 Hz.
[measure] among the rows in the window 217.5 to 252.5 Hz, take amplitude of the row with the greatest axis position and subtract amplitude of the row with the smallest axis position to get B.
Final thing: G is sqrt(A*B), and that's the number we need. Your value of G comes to 29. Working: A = 120.6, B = 7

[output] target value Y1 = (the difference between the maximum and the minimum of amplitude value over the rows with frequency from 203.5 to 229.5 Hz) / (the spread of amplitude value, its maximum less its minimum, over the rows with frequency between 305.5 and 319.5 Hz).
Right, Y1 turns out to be 0.7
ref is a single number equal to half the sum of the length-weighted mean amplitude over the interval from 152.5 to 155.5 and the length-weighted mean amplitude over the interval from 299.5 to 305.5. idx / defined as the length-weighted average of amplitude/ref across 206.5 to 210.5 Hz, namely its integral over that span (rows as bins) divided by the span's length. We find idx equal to 0.89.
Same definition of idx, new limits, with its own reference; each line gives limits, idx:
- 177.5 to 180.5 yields 0.82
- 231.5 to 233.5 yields 1.15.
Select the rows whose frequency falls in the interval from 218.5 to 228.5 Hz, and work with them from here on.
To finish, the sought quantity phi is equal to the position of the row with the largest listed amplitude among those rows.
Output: 228 Hz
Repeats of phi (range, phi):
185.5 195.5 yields 194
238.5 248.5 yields 239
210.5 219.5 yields 218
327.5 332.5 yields 329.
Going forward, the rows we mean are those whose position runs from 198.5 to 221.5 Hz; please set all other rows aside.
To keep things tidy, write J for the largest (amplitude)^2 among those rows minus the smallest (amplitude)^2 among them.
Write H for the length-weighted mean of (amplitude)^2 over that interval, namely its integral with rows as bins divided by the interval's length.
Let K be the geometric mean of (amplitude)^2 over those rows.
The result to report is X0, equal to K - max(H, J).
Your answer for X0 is -18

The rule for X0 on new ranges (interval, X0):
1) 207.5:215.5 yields -22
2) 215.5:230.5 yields -262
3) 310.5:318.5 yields -184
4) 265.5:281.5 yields -77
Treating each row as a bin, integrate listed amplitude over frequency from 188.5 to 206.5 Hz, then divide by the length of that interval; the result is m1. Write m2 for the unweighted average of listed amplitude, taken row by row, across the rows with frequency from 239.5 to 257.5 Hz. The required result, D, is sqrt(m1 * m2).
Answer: 121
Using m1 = 113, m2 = 130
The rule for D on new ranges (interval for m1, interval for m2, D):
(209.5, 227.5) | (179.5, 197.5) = 115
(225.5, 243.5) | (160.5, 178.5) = 123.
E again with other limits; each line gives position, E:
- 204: 117.1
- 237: 146.9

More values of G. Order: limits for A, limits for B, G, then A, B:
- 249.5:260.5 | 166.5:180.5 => 13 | 117.5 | 1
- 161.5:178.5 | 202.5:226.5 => 38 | 100.2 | 14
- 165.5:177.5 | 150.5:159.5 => 26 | 100.2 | 7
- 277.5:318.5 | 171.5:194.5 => 40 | 123.8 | 13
